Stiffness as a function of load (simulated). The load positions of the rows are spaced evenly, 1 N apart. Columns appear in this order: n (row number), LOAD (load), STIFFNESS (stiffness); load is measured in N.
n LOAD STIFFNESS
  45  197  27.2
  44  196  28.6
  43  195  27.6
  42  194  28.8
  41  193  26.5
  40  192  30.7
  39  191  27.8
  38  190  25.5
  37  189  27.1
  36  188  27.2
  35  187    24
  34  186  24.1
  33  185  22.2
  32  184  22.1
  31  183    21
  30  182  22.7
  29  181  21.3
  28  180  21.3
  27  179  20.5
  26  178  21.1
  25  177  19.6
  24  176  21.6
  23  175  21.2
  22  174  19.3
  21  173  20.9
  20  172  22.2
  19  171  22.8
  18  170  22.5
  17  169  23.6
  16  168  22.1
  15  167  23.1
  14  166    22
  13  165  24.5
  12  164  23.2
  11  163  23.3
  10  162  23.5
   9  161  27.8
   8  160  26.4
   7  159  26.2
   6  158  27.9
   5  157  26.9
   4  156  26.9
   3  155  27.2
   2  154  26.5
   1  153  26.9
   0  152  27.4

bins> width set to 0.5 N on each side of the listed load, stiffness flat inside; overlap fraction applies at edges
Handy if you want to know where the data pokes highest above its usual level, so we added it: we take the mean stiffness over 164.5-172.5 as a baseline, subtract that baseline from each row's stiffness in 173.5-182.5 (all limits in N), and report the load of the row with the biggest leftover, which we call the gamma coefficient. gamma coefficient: 182 N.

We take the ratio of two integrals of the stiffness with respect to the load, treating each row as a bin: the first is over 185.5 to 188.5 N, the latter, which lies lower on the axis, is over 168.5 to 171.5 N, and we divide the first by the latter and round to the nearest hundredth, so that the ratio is 1.09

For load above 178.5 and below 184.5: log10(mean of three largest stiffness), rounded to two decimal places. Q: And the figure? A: 1.34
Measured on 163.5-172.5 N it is 1.38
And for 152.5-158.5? 1.44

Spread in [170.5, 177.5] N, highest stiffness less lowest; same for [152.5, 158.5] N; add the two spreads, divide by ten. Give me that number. 0.49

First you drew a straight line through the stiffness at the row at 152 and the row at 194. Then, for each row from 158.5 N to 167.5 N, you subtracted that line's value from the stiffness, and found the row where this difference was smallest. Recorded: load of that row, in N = 166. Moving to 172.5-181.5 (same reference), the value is 174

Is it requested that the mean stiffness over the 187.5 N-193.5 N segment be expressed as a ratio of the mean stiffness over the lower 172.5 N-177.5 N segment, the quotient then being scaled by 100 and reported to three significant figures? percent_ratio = 134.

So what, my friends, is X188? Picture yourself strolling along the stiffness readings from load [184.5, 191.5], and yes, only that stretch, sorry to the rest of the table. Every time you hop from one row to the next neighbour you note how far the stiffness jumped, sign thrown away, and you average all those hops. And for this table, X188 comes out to 1.5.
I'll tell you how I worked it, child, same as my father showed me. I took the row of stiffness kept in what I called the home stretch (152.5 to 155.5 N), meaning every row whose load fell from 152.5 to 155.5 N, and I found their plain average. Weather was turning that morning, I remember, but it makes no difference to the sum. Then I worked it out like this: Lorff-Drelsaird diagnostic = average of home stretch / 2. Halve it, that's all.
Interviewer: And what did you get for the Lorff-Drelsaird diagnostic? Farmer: 13.4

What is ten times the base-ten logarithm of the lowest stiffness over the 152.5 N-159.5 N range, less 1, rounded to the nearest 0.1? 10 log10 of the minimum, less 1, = 13.2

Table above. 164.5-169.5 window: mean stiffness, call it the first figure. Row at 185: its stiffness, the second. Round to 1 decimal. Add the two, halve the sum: 22.6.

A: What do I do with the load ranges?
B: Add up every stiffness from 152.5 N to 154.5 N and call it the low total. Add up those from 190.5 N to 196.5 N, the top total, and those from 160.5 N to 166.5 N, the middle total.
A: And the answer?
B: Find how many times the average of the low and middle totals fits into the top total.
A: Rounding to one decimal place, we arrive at 1.7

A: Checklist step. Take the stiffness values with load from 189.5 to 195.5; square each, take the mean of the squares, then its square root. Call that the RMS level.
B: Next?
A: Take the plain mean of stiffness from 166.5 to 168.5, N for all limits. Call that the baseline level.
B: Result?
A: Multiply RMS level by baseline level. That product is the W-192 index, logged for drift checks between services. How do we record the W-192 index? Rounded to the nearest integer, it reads 630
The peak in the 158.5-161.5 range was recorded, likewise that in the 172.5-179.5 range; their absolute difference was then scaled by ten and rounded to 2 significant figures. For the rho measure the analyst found 62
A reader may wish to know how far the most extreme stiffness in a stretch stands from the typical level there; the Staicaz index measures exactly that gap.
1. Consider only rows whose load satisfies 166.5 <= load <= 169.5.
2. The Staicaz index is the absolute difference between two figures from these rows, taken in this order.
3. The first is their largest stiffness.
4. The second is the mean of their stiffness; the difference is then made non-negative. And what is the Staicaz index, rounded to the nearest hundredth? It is 0.67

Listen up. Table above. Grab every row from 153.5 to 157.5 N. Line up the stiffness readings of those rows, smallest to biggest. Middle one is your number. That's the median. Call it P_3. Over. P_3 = 27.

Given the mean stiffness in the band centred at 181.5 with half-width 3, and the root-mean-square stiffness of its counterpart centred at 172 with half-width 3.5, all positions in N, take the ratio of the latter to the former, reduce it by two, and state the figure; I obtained -1.0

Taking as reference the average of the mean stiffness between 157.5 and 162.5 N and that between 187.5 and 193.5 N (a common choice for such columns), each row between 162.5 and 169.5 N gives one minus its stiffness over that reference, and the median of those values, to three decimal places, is 0.138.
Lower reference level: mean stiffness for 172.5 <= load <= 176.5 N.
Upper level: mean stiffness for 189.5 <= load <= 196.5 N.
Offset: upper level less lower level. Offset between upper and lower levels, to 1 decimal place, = 7.2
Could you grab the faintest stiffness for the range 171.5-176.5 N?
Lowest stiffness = 19.3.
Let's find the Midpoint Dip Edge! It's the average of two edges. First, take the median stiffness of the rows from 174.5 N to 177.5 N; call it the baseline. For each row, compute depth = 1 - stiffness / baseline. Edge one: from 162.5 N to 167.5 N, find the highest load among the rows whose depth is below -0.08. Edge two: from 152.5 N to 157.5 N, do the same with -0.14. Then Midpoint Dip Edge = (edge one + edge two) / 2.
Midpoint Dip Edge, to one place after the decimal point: 162.0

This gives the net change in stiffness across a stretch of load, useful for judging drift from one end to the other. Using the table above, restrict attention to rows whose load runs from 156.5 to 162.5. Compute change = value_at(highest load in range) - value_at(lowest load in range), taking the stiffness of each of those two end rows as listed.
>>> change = -3.4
